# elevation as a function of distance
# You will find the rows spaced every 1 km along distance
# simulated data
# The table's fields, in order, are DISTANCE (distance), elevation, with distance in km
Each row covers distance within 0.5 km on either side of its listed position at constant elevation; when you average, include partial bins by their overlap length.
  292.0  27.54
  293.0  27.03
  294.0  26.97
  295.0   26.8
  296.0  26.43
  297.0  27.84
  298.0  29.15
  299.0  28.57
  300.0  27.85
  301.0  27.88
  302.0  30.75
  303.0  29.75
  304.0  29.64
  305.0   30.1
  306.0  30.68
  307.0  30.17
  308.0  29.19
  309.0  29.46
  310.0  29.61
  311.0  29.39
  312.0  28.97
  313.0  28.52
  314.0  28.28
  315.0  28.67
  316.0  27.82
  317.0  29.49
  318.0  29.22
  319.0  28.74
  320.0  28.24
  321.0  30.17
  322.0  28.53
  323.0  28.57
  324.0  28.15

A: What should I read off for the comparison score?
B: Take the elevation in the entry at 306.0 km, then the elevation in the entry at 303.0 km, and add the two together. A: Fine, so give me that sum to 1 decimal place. 60.4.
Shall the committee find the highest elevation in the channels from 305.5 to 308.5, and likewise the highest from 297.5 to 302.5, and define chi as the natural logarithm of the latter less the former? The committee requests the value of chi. -2.7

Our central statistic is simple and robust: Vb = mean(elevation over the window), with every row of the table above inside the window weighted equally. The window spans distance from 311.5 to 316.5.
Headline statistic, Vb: 28.5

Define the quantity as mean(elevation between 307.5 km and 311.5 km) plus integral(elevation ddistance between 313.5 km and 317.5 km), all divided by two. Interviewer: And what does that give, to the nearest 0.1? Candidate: 71.8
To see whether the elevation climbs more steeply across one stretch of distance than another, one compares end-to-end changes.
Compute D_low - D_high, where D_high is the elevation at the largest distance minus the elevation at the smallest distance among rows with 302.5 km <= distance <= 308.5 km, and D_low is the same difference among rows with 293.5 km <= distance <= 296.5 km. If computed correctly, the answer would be 0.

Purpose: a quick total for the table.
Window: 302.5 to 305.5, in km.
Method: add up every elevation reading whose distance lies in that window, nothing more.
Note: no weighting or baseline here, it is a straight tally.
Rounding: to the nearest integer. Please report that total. 89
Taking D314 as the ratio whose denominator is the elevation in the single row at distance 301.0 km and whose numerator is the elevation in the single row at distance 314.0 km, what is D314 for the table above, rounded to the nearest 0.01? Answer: 1.01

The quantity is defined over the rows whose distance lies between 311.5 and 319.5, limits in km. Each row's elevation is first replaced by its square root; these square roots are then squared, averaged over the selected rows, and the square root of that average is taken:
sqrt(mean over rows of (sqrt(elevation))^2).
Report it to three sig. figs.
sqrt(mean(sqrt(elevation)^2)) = 5.36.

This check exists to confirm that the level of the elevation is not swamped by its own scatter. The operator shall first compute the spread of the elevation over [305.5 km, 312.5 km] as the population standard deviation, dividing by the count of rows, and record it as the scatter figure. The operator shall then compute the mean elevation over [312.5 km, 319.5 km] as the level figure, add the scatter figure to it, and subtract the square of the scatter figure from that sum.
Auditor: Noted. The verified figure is 28.9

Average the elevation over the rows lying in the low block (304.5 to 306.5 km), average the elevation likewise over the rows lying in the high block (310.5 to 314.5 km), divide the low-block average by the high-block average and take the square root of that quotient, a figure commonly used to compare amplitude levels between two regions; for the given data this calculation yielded 1.03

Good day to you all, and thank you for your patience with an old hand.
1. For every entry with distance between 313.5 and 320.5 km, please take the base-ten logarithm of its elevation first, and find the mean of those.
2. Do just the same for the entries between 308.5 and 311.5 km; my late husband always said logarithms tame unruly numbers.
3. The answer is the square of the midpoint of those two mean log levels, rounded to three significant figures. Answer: 2.14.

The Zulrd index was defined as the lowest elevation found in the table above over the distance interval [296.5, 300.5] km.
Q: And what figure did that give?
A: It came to 27.84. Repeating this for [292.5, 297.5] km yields 26.43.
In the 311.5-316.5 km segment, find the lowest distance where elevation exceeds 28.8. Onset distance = 312.0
